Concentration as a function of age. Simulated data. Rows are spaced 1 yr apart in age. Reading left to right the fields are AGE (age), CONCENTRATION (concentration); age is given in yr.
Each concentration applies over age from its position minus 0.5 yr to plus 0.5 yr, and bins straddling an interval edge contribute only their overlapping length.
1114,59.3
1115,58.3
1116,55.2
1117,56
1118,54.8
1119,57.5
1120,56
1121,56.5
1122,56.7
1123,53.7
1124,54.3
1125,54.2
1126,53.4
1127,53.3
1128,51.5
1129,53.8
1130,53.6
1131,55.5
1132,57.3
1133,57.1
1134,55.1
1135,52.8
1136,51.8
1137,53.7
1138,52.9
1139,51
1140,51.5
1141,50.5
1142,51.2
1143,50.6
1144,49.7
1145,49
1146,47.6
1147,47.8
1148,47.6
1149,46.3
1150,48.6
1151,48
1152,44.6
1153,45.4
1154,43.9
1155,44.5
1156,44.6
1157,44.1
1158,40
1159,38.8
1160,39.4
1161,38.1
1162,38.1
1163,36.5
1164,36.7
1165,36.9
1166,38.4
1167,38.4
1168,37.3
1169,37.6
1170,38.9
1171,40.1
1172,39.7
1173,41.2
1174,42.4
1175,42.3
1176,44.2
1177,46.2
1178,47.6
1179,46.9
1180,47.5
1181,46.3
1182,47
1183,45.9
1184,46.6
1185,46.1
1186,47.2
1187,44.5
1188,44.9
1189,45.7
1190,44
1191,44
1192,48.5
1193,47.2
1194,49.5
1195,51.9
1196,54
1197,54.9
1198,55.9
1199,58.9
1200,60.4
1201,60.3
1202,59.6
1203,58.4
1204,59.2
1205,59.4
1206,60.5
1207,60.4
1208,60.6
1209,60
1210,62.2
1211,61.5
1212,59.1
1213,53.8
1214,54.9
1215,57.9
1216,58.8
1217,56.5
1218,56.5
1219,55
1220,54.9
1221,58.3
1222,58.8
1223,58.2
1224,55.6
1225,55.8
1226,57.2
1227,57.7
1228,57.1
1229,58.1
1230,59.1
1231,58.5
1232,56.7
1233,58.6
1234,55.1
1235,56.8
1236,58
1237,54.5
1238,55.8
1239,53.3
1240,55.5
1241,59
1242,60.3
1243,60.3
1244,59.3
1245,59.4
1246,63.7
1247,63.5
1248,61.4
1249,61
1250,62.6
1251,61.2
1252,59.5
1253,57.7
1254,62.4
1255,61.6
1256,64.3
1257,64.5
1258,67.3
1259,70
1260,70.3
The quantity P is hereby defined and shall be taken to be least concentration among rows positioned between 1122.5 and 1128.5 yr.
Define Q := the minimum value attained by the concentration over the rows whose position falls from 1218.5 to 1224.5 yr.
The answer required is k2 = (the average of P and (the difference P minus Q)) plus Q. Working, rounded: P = 51.5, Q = 54.9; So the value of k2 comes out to 79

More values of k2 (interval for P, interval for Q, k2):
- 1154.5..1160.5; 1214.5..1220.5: 66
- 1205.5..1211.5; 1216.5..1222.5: 87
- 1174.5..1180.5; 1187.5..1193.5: 64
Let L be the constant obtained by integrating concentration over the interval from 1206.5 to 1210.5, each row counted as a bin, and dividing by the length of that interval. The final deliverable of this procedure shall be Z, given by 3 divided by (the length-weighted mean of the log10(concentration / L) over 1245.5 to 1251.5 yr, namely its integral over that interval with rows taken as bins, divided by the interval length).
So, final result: 298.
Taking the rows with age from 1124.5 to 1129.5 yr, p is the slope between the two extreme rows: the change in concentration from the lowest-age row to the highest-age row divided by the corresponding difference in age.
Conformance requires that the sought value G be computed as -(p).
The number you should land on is 0.1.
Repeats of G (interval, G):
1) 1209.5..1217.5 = 0.8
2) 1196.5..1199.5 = -2.0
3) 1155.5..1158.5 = 2.3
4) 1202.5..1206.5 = -0.7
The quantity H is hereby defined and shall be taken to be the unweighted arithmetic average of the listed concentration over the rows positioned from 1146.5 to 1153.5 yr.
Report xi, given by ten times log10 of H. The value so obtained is 16.7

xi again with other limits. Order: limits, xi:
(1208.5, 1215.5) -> 17.7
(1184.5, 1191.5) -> 16.6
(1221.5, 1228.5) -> 17.6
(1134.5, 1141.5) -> 17.2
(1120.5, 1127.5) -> 17.4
